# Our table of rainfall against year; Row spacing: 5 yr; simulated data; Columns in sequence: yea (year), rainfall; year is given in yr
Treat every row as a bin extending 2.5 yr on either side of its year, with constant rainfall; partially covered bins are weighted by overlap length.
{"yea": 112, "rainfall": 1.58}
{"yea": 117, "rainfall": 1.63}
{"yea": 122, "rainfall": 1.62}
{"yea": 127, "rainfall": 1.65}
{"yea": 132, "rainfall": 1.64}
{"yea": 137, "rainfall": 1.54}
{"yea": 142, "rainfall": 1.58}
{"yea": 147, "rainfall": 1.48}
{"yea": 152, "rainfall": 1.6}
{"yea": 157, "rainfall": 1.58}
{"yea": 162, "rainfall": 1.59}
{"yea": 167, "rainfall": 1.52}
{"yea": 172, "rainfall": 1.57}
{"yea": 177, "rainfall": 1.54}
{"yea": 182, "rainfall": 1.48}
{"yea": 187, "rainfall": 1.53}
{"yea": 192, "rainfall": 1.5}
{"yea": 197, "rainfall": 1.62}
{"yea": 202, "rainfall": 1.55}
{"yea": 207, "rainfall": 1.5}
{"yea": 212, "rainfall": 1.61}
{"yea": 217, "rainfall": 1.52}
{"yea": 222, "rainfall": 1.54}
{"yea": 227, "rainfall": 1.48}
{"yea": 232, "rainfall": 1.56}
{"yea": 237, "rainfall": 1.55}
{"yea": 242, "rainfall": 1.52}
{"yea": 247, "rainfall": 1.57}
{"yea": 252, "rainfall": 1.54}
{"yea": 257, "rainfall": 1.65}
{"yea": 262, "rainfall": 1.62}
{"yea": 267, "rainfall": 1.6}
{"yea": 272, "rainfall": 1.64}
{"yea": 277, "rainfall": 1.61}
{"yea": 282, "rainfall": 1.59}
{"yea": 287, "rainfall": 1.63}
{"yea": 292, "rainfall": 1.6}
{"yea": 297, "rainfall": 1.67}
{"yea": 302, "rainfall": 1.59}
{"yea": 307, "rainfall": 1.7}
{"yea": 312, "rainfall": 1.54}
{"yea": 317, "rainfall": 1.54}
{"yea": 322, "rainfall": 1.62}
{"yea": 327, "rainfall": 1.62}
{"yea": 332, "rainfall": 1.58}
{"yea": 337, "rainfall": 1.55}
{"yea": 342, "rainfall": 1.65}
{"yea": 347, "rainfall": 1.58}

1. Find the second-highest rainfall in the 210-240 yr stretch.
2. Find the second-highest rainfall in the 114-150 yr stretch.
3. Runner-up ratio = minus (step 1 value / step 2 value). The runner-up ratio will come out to -0.95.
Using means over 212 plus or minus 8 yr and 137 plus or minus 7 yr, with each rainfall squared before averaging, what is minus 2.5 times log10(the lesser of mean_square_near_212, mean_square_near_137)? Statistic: -0.943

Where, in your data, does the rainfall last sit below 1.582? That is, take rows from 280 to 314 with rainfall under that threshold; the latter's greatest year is 312 yr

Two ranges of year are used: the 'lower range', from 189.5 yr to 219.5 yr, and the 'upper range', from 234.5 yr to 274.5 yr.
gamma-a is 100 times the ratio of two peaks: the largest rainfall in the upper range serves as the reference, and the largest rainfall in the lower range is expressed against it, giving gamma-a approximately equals 98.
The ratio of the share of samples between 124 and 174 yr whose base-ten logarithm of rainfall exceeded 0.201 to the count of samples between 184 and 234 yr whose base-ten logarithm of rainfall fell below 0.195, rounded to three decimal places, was 0.050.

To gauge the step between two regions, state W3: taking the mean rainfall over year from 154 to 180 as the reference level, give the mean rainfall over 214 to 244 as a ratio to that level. 0.98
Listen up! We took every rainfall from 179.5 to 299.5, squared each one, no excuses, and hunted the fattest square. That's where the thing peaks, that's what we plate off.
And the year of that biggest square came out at 297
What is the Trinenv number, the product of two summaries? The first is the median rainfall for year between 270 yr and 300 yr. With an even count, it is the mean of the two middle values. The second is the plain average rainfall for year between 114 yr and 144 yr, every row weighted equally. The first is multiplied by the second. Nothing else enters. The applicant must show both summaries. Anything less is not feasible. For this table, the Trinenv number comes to 2.61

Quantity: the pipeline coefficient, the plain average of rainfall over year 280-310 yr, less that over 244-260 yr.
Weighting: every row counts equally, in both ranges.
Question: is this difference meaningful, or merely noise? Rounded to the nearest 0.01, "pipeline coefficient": 0.04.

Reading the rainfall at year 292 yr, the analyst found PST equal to 1.6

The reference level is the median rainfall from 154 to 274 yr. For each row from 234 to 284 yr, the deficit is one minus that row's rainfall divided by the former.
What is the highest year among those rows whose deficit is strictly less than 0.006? 282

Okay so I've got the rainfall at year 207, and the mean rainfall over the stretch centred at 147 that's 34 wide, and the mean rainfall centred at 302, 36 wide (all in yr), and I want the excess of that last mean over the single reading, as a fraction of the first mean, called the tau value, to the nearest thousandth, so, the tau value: 0.070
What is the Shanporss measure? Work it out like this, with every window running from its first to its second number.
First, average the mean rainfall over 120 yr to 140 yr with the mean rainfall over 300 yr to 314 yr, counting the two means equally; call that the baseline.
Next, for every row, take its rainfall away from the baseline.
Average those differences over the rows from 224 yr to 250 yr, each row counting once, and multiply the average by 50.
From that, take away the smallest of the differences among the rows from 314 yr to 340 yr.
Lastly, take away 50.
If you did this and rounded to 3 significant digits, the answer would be -46.2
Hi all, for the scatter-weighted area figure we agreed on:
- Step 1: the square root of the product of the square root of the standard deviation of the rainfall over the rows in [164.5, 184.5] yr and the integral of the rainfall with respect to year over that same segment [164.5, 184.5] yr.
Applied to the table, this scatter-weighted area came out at 2.4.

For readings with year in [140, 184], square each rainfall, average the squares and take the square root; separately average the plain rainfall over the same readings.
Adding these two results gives 3.10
